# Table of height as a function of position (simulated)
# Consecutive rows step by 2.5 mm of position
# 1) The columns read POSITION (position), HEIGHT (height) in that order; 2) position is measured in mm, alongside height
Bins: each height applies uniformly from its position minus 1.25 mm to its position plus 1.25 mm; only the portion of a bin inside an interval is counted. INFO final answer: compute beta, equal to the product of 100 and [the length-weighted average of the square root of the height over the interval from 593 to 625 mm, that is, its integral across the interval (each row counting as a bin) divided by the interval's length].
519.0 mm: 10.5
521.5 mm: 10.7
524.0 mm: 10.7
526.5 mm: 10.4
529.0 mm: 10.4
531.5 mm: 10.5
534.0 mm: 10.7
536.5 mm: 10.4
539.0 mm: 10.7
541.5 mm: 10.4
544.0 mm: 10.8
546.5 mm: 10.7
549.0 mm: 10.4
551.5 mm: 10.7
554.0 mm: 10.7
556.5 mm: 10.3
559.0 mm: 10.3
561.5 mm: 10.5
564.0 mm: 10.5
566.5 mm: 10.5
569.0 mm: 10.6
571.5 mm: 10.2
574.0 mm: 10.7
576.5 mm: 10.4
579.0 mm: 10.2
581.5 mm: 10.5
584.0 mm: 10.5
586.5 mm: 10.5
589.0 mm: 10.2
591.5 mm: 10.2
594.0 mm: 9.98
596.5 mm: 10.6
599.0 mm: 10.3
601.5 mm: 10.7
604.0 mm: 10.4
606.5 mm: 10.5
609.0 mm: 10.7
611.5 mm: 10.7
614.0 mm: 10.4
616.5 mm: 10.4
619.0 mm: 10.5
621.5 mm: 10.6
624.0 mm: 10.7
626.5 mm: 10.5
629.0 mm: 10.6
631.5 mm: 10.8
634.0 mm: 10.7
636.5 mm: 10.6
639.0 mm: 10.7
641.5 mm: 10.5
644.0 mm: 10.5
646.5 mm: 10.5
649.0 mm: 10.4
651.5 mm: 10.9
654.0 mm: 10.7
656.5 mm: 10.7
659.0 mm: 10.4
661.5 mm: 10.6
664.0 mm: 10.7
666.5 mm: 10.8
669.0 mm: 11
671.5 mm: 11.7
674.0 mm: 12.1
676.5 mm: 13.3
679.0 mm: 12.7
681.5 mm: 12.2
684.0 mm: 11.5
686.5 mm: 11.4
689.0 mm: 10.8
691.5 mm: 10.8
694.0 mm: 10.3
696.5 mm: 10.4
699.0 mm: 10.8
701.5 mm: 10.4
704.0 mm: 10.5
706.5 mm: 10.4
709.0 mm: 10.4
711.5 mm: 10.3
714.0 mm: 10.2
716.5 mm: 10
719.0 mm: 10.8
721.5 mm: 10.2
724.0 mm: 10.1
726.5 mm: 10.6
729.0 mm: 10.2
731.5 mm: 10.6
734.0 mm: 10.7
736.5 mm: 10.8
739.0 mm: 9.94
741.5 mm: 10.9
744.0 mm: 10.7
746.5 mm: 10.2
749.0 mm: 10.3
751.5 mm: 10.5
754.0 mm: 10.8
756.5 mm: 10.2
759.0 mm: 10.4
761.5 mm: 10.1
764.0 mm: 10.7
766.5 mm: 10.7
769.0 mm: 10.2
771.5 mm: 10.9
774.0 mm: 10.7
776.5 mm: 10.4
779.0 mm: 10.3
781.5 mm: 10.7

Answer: 324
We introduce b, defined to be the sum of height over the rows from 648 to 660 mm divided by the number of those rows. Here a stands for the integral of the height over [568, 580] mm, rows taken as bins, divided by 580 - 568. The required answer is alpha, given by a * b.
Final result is 111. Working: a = 10.4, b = 10.62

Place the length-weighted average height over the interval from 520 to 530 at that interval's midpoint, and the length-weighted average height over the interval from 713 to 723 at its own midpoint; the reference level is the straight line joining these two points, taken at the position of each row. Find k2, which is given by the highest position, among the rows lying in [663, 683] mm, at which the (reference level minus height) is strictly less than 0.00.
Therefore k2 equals 681.5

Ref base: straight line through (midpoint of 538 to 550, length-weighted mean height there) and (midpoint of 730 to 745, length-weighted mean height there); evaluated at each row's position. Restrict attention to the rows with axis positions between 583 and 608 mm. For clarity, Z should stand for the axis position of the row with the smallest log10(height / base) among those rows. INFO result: 594.0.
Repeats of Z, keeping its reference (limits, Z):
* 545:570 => 556.5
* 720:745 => 739.0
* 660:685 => 661.5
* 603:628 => 604.0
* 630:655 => 649.0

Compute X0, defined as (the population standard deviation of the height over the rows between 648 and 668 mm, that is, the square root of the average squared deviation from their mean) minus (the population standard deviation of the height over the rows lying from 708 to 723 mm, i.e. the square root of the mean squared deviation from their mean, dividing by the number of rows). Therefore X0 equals -0.1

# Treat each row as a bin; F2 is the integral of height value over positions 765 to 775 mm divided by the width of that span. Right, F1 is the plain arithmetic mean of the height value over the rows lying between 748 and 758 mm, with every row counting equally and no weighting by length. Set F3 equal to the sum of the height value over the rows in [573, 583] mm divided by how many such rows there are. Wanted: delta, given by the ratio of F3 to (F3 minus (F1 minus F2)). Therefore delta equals 0.98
